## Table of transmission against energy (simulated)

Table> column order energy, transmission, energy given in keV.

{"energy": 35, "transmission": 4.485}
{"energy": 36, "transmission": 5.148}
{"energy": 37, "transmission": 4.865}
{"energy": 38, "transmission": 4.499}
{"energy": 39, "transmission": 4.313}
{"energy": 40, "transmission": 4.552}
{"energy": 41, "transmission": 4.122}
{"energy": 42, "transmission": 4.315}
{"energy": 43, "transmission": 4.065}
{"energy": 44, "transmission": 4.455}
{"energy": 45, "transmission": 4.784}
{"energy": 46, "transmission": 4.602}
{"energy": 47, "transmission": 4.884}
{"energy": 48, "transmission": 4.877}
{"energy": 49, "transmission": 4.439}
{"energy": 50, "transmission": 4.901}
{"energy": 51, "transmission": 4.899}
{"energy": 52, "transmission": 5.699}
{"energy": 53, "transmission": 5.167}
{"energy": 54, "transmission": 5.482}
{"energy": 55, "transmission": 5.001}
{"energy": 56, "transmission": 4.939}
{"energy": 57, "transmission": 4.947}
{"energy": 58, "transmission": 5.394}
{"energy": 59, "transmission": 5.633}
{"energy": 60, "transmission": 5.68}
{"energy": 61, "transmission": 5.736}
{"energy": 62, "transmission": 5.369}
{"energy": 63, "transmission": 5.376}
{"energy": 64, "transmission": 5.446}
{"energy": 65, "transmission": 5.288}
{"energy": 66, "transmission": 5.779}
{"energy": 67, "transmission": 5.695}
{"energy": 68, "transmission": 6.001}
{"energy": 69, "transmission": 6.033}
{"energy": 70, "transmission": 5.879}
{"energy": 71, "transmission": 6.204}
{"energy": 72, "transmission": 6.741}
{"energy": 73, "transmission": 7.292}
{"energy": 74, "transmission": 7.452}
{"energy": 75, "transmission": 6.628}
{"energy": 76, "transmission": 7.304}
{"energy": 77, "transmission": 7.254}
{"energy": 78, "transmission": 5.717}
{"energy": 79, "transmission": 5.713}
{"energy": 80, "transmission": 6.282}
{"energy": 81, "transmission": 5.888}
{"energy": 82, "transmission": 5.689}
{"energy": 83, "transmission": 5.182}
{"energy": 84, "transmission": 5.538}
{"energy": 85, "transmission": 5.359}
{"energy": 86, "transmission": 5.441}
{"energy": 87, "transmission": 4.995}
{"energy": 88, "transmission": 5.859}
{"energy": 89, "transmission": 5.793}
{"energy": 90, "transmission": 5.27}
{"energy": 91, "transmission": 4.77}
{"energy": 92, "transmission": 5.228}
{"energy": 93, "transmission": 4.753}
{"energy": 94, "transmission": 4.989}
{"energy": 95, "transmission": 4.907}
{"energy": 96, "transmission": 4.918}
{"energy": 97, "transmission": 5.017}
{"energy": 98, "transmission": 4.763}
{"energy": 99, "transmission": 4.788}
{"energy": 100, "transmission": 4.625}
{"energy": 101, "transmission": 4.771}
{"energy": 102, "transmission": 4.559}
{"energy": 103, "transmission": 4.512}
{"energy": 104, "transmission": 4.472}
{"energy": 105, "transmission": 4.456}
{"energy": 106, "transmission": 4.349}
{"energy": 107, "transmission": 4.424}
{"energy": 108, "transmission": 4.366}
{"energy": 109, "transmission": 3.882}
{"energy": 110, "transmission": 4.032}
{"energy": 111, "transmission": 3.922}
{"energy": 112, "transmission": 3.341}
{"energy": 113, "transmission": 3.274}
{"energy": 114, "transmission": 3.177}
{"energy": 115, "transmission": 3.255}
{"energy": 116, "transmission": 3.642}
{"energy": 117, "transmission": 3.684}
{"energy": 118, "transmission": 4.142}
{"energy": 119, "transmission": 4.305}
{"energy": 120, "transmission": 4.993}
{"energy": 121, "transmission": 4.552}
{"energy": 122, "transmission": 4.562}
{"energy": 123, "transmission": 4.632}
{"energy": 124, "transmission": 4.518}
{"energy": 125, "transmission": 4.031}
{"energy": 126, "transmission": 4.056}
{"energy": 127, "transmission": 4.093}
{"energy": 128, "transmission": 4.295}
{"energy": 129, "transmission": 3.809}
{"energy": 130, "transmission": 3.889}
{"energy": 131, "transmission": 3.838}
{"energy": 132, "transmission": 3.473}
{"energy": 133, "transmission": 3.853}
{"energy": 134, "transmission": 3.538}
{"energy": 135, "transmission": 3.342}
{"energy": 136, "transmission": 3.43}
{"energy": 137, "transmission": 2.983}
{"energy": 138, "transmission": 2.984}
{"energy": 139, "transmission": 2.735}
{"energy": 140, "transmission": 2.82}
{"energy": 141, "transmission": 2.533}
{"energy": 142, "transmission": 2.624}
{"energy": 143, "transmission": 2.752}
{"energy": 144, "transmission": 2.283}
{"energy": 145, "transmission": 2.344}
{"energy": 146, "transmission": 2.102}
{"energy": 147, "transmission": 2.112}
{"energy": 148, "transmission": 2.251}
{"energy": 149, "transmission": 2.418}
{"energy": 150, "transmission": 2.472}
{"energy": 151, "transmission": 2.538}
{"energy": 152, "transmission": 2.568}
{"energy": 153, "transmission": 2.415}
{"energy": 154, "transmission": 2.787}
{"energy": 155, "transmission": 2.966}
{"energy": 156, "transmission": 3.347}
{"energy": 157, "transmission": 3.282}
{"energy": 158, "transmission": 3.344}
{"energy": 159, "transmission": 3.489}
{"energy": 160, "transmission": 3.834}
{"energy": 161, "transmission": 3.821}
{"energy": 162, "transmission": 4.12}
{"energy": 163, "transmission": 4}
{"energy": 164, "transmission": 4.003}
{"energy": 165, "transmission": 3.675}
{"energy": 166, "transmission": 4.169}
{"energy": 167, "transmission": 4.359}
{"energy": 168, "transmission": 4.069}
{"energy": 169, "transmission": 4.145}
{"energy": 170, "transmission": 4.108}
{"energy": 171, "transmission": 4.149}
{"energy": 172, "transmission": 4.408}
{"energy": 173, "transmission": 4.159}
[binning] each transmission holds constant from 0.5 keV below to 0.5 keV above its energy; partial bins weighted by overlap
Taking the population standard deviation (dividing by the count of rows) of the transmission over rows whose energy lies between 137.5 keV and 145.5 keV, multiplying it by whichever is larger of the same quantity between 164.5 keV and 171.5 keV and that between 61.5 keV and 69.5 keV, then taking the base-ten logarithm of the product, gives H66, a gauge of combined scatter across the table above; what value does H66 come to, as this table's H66 -1.21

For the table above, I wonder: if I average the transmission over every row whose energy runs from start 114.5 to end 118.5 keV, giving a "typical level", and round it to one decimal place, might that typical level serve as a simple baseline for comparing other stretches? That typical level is 3.7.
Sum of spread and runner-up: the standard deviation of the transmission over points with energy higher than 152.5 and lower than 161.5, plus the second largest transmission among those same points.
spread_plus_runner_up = 4.3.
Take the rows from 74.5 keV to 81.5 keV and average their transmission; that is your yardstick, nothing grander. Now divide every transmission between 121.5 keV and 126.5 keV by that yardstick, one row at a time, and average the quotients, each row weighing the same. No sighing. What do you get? 0.68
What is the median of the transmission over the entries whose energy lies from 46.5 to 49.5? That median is 4.9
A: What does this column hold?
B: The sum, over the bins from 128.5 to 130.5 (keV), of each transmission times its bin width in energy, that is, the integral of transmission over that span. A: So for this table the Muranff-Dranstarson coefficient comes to 8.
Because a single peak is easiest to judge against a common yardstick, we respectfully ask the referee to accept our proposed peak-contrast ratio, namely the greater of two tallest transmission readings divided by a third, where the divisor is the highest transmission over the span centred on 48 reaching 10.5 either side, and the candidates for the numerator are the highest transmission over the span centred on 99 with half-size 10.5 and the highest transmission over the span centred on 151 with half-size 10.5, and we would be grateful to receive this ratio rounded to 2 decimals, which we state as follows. 1.02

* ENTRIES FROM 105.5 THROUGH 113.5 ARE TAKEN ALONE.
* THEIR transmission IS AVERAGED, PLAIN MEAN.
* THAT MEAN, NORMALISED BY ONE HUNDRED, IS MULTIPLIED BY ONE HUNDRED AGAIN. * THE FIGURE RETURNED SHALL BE 3.9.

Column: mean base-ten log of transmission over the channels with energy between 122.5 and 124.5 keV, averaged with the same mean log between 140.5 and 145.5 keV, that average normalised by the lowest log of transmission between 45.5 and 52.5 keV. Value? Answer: 0.8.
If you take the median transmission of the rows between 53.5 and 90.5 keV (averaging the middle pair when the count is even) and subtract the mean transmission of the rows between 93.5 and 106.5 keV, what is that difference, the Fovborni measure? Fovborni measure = 1.0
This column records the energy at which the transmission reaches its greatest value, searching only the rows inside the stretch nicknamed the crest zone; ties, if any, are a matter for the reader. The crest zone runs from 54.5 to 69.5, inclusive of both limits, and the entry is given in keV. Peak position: 69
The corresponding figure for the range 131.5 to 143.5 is 133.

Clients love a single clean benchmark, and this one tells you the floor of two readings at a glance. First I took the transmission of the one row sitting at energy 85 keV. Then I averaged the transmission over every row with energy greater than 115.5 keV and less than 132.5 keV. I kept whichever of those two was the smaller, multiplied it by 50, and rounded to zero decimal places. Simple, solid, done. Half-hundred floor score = 207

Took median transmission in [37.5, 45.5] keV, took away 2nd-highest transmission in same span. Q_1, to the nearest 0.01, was -0.17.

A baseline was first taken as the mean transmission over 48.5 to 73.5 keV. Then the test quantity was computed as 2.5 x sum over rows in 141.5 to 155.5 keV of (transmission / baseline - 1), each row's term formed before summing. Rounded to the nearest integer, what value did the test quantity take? -19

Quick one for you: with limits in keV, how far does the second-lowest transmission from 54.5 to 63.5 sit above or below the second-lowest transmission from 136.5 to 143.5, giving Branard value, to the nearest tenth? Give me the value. 2.3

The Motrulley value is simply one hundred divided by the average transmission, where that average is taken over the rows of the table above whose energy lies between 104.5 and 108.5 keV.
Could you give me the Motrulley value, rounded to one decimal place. 22.7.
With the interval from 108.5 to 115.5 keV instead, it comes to 28.1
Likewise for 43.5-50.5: 21.2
